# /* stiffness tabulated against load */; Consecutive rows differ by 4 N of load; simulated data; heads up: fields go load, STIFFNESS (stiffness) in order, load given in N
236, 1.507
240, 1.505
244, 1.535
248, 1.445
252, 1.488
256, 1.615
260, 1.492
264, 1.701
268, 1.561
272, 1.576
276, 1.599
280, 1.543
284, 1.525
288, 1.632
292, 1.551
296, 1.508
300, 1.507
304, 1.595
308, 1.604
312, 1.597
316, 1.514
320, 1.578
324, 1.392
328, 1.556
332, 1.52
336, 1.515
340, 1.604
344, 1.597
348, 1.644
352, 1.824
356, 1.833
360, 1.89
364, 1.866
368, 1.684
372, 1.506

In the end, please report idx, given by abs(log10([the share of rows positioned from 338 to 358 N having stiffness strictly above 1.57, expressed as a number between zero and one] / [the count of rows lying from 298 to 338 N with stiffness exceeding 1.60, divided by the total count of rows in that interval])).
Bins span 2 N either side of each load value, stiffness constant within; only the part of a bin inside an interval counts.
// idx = 1.00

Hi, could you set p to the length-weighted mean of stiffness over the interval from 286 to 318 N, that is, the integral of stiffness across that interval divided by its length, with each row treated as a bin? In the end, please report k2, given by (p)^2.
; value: 2.44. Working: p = 1.56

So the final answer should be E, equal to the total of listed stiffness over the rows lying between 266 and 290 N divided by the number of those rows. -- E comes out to 1.57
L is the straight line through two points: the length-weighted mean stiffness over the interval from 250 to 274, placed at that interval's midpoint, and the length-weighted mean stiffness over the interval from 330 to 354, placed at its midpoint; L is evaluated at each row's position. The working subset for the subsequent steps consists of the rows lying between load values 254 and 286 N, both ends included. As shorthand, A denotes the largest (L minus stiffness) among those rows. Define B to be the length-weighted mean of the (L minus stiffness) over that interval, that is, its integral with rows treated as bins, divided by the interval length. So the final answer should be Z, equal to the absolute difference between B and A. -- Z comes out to 0.08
